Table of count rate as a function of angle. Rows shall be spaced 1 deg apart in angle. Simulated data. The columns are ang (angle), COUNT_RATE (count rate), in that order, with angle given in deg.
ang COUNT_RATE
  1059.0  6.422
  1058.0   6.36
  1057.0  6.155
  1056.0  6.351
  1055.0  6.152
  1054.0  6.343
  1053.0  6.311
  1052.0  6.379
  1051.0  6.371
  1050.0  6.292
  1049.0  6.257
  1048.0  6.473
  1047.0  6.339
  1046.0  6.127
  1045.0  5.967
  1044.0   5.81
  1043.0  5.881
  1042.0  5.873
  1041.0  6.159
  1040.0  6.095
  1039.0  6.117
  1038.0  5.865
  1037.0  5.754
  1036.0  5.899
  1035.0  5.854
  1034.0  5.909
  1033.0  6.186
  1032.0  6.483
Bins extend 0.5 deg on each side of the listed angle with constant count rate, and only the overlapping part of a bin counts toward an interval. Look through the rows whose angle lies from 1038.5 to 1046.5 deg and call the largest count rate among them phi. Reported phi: 6.159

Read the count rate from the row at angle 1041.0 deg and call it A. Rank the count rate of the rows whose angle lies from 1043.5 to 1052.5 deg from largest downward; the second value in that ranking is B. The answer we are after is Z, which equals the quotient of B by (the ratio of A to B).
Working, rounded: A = 6.159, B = 6.379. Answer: 6.61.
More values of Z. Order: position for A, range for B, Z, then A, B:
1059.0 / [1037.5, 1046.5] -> 5.85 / 6.422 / 6.127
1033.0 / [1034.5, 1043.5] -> 6.05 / 6.186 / 6.117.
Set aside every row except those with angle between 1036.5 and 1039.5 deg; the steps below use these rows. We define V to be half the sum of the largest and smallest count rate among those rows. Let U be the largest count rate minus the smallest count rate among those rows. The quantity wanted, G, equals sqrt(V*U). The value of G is 1.47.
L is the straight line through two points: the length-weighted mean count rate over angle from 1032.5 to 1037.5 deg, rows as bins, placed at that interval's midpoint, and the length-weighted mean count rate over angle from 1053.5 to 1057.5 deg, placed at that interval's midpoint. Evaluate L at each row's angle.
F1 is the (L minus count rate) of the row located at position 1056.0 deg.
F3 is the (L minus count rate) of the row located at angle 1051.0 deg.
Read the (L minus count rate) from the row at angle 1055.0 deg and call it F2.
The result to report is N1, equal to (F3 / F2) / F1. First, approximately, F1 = -0.09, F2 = 0.09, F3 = -0.19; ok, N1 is 23.1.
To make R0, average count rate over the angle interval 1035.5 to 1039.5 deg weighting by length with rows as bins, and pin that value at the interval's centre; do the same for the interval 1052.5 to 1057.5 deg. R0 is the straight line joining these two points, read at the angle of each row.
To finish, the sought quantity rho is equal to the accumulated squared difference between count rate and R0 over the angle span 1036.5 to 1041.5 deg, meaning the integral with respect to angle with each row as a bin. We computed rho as 0.106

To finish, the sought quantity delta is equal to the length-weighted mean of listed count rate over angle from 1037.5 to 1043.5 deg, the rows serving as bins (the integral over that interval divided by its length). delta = 6.0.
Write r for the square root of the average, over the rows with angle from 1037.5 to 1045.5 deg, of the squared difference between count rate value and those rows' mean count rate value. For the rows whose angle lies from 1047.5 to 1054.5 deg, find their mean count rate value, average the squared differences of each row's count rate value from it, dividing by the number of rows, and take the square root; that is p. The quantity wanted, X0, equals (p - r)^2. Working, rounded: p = 0.07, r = 0.13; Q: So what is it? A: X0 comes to 0.0037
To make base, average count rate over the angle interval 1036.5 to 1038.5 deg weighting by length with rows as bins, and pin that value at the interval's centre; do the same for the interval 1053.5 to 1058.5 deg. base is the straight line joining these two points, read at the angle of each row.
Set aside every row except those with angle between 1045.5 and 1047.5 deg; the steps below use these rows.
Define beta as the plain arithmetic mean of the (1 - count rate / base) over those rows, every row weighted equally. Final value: -0.033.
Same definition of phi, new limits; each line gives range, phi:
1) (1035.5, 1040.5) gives 6.117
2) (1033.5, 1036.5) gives 5.909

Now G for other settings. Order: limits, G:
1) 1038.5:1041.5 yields 0.63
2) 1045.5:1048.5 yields 1.48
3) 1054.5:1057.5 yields 1.12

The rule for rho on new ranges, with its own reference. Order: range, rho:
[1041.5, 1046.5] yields 0.099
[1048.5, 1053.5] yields 0.106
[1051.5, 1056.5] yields 0.066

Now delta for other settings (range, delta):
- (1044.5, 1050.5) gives 6.2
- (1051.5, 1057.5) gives 6.3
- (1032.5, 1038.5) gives 5.9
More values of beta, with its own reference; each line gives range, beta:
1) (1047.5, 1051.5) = -0.039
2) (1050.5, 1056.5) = -0.018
